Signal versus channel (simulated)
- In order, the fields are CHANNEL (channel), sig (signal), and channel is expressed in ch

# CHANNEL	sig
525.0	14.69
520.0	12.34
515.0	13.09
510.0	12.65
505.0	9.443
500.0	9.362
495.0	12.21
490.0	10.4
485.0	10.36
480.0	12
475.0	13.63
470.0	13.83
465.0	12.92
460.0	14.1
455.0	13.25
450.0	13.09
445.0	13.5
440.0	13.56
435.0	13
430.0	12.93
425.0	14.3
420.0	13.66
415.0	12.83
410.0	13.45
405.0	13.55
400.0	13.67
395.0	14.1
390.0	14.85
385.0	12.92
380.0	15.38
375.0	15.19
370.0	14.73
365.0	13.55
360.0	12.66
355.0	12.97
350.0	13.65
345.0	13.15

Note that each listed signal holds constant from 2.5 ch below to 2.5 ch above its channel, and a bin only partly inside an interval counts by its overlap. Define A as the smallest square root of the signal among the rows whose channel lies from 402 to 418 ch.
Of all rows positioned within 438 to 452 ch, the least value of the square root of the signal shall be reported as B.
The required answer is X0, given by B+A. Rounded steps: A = 3.58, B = 3.62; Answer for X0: 7.20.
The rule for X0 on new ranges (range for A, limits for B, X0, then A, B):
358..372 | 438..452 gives 7.18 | 3.56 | 3.62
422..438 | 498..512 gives 6.66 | 3.60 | 3.06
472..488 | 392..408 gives 6.90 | 3.22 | 3.68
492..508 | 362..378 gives 6.74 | 3.06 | 3.68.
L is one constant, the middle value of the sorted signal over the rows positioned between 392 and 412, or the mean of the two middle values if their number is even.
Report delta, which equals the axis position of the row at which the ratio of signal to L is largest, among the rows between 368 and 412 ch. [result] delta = 380.0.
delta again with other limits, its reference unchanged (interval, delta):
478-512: 510.0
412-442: 425.0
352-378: 375.0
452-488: 460.0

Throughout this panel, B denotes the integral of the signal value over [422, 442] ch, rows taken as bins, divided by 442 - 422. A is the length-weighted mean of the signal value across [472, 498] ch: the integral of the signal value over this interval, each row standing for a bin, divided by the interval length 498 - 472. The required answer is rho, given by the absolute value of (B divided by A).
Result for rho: 1.15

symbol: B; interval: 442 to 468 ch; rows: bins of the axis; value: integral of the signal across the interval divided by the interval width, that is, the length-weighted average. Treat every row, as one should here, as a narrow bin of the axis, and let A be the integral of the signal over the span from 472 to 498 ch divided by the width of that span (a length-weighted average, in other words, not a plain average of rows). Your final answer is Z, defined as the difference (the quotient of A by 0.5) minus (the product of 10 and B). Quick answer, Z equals -110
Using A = 11.7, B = 13.4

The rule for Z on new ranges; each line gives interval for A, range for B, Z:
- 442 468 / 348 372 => -108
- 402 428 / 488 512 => -81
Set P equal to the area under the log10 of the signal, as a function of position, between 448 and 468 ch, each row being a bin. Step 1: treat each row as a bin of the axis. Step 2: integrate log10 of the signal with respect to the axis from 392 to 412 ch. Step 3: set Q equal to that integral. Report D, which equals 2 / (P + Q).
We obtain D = 0.0442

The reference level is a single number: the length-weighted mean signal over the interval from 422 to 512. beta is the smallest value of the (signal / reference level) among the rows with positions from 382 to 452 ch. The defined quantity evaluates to 1.028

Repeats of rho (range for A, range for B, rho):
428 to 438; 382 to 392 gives 1.07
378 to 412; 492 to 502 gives 0.78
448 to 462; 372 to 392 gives 1.08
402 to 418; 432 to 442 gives 1.00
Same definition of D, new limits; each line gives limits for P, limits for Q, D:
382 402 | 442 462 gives 0.0440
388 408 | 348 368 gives 0.0441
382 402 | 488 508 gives 0.0463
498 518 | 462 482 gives 0.0462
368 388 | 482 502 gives 0.0457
